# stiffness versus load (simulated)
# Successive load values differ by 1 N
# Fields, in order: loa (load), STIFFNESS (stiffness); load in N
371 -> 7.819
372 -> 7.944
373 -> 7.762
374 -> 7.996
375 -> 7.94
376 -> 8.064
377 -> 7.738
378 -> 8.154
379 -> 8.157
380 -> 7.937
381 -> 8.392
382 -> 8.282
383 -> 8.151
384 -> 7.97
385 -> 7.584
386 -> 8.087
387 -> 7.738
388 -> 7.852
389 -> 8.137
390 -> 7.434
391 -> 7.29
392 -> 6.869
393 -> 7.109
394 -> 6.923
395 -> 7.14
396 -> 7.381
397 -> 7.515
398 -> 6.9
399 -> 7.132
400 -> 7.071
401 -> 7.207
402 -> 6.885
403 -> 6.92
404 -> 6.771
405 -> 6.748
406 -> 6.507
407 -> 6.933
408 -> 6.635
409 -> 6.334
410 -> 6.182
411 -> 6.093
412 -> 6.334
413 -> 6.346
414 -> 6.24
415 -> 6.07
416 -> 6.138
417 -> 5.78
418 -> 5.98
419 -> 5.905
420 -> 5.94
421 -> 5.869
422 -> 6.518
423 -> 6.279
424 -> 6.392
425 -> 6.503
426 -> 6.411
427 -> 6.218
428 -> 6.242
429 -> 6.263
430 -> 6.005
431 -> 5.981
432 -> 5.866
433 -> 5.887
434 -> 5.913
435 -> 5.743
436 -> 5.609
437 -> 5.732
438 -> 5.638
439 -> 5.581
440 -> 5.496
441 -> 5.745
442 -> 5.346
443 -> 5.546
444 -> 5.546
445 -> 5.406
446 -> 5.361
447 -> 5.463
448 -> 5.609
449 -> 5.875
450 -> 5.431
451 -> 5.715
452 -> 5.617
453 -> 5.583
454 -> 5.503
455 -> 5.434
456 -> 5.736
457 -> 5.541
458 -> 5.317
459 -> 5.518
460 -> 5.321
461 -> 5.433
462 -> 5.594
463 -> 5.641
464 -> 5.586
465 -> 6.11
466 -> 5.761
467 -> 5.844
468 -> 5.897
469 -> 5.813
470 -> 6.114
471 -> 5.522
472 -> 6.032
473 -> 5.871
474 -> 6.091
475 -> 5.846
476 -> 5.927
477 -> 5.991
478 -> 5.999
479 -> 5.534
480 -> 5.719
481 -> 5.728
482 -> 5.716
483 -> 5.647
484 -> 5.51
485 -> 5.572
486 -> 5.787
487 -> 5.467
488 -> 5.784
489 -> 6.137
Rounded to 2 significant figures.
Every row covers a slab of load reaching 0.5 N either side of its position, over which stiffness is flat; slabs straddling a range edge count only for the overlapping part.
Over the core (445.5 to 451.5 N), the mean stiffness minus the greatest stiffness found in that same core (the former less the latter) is -0.30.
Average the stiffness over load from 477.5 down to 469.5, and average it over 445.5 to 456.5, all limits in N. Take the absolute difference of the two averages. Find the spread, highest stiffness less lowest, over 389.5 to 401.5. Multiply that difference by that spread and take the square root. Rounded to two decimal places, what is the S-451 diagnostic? 0.47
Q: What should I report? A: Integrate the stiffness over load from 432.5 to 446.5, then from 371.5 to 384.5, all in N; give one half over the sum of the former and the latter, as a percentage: 0.273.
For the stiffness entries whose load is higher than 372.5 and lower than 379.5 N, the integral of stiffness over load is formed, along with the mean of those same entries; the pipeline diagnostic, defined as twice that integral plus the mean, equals 120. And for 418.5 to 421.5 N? 41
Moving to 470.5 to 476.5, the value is 76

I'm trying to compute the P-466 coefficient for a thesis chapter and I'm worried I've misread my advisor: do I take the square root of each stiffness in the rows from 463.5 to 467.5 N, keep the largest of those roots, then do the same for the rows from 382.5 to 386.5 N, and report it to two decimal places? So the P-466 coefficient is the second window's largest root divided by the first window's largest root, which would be 1.16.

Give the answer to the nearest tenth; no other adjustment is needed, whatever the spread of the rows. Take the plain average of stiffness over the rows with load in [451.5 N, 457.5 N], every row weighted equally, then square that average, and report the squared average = 31.0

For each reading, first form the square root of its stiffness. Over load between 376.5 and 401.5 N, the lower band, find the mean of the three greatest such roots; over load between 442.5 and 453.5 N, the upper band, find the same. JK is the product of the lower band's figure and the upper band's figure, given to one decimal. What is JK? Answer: 6.9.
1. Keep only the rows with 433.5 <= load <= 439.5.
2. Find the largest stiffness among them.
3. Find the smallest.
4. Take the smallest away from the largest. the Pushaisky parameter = 0.33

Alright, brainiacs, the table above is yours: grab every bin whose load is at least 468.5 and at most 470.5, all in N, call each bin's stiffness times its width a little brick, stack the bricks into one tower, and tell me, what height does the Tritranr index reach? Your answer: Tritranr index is 11.9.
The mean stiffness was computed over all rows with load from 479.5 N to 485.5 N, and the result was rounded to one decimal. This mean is 5.6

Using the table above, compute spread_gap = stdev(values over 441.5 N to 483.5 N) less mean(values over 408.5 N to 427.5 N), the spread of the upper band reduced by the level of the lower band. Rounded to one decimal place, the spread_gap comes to -6.0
